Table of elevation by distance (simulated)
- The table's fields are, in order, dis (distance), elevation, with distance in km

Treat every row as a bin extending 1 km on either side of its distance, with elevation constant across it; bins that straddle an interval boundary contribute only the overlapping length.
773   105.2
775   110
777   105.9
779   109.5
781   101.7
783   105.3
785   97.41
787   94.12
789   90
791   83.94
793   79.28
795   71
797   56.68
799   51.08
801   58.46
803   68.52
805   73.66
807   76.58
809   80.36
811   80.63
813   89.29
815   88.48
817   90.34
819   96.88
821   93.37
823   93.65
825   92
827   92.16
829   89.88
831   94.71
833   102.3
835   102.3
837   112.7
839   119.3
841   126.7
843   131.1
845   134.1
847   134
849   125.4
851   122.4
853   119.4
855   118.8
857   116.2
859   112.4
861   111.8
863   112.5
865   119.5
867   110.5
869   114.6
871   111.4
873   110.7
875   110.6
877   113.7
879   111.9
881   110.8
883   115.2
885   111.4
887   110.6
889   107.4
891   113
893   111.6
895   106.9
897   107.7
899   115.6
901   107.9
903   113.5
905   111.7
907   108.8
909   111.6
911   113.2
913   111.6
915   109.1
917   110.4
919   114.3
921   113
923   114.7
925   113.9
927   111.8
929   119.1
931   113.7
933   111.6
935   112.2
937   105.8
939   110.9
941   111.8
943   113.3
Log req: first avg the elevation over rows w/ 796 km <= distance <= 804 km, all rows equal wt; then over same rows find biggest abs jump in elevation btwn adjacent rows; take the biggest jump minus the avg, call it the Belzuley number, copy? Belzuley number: -49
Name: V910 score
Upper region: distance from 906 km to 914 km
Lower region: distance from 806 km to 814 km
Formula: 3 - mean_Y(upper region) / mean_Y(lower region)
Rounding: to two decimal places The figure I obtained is 1.64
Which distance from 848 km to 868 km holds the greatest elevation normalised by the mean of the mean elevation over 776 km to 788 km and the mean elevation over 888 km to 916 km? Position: 849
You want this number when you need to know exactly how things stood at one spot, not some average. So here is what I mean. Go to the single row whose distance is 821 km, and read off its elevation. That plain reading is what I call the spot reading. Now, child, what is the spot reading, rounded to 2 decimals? 93.37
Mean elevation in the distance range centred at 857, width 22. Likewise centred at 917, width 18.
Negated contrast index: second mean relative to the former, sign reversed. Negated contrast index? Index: -0.95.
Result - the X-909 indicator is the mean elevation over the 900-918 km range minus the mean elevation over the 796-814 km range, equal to 40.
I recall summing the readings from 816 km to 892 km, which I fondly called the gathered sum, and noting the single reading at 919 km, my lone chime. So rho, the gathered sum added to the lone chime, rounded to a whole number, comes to 4330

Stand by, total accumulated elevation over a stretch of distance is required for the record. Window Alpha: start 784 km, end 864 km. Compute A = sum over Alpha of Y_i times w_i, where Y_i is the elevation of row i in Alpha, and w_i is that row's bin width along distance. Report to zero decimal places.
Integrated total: 7768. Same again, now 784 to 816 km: 2479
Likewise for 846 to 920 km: 8396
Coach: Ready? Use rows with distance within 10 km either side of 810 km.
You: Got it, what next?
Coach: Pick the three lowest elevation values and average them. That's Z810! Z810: 67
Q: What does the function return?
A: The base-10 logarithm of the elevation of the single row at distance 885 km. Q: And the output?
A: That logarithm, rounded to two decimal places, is 2.05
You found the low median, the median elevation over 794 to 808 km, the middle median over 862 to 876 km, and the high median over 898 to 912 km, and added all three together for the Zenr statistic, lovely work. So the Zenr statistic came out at 292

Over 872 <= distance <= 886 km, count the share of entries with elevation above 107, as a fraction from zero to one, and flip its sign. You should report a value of -1.0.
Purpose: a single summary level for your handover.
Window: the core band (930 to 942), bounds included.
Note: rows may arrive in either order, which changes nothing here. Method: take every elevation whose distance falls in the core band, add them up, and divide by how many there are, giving 111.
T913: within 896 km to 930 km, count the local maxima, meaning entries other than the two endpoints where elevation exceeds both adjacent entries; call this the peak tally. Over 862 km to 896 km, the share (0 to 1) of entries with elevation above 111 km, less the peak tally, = -4.4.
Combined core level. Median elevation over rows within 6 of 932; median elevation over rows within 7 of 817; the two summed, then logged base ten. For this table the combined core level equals 2.31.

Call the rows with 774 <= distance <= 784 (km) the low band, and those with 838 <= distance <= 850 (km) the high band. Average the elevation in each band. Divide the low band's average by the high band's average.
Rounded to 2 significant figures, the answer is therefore 0.83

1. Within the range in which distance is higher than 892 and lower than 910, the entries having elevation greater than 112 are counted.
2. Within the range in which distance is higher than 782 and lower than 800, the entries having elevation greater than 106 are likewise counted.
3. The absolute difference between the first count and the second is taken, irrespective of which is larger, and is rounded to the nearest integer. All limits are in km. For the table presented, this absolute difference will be 2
